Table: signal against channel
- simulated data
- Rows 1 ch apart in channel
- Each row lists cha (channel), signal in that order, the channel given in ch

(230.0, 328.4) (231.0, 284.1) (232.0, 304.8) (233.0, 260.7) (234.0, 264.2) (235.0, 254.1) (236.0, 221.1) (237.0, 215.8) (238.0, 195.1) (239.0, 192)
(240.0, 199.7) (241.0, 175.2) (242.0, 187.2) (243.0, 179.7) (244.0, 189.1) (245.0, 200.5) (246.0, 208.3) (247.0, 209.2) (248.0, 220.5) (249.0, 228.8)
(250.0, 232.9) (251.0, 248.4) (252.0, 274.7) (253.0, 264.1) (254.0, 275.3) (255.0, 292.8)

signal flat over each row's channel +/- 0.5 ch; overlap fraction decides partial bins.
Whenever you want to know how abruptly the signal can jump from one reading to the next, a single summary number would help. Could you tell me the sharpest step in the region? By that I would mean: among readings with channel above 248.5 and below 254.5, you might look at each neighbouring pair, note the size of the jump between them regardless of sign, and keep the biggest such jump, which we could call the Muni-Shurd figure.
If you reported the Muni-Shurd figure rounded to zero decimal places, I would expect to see 26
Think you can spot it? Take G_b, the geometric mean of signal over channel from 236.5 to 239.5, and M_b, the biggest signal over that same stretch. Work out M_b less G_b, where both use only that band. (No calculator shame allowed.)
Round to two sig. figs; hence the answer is 15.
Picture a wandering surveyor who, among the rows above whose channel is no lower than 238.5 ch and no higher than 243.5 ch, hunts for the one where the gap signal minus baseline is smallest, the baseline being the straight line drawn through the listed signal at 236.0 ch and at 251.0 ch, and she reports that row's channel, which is 241.0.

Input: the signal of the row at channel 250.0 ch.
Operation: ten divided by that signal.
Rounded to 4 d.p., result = 0.0429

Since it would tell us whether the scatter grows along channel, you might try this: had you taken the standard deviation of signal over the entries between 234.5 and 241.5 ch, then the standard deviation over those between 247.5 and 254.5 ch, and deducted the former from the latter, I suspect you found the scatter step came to -3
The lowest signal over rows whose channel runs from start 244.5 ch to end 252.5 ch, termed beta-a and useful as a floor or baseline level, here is 200.5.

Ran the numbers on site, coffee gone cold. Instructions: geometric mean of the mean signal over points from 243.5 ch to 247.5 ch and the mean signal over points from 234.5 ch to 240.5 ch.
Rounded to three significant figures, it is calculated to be 207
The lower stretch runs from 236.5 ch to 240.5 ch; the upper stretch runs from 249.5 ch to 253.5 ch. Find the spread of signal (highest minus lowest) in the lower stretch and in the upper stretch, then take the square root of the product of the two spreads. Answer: 32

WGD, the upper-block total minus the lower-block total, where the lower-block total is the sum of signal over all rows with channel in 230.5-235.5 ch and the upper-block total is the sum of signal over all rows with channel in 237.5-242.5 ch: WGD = -419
